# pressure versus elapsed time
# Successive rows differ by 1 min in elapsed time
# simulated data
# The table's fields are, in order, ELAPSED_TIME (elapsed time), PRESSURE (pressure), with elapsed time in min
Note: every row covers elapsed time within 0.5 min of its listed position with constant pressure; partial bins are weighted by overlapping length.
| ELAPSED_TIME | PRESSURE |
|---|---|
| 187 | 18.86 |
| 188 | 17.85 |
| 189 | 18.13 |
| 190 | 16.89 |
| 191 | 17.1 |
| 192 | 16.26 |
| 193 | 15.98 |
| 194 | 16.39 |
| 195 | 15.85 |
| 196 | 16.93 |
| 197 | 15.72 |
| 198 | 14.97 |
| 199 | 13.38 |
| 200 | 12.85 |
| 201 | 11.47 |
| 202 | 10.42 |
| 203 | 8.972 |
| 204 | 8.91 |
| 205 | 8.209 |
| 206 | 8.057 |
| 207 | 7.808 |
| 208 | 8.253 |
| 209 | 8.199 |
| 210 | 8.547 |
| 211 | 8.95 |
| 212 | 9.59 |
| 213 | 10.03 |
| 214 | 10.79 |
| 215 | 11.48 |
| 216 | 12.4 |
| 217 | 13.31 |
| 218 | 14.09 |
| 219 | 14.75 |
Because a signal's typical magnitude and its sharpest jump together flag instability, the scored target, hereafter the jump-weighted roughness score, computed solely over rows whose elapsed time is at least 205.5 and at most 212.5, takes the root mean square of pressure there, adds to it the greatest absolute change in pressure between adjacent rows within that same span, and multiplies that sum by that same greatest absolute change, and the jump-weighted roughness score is 5.9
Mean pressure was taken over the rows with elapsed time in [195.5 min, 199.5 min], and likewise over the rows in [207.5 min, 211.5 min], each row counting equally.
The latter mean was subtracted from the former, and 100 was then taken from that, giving -93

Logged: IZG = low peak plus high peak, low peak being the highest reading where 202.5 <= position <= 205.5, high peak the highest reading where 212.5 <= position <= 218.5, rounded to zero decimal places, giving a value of 23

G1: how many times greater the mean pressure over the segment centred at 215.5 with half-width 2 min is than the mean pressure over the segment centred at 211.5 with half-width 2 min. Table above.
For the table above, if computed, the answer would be 1.29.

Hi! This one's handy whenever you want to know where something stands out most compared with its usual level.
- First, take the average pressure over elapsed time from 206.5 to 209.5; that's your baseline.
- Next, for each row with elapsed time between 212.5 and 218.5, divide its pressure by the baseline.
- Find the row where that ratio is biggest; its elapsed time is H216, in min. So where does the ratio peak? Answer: 218 min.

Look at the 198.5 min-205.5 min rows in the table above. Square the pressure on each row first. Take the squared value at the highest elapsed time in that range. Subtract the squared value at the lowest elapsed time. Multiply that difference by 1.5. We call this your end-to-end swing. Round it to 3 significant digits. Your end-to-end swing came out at -167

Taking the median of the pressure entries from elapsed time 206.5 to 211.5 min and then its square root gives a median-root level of 2.87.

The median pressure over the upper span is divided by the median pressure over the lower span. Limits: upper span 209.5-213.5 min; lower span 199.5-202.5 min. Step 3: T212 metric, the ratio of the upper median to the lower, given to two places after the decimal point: 0.81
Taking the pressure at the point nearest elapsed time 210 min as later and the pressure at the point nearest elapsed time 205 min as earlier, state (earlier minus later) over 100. 0.00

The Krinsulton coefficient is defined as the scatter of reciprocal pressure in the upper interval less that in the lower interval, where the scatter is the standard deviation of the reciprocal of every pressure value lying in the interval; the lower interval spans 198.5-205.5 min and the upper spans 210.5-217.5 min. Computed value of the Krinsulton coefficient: -0.005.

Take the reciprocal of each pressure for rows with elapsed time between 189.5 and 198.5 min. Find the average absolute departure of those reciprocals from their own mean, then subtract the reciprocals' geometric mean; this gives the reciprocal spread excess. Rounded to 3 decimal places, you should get -0.060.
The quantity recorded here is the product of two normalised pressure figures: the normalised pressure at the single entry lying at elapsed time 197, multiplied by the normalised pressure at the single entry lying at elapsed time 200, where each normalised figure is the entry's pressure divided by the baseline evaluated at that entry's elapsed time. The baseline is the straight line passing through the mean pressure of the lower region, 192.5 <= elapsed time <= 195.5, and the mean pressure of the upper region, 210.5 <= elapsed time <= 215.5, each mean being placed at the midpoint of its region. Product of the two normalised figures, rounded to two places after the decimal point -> 0.94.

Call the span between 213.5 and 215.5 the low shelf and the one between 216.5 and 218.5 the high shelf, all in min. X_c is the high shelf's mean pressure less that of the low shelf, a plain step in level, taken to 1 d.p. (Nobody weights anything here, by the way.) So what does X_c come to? 2.6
